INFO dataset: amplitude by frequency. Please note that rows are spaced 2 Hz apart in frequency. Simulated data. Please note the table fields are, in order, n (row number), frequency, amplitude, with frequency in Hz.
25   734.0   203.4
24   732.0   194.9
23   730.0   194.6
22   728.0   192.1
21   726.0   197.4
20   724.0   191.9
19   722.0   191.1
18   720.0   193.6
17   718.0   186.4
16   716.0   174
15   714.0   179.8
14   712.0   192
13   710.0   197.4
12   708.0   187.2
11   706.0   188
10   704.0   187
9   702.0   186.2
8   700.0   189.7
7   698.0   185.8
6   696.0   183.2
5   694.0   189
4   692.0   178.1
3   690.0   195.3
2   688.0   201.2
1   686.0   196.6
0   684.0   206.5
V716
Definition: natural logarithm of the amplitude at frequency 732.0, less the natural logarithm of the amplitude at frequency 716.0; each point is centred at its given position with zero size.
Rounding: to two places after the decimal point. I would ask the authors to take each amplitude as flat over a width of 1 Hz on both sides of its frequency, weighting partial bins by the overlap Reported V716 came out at 0.11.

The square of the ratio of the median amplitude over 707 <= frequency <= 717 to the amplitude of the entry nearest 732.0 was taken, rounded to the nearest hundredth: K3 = 0.92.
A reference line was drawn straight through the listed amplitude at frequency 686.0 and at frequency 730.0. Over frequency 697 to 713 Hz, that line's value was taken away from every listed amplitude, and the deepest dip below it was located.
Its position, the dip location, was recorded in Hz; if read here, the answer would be 698.0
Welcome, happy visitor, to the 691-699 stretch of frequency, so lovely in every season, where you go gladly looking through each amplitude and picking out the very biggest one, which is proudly 189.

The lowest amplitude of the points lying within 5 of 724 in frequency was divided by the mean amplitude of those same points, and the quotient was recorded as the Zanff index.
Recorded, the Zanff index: 0.989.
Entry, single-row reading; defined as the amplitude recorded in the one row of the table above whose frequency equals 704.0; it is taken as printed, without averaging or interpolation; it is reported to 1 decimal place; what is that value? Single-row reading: 187.0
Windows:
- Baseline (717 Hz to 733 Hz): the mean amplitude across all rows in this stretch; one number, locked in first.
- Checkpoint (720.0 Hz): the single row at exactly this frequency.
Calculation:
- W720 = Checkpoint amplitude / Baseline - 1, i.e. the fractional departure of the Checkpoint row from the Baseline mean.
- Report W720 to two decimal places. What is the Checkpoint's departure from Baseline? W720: 0.00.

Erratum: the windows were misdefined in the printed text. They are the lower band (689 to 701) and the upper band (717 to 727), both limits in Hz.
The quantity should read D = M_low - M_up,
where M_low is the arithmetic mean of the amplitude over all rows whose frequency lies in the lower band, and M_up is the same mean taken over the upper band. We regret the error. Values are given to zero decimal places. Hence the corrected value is -5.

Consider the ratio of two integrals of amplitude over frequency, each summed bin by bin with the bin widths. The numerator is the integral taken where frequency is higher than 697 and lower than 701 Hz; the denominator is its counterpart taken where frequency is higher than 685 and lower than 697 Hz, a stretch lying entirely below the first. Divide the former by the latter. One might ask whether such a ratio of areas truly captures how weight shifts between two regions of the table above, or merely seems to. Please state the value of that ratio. 0.3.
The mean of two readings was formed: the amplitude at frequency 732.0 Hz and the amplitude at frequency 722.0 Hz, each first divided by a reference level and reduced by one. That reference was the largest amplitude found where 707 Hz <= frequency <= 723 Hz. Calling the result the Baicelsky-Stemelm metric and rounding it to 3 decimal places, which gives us -0.022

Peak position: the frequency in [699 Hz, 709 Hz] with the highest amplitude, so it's 700.0 Hz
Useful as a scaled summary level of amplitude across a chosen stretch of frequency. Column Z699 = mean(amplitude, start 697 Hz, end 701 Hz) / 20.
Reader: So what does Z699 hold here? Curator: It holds 9.39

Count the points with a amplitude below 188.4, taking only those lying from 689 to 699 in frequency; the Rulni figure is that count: 3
